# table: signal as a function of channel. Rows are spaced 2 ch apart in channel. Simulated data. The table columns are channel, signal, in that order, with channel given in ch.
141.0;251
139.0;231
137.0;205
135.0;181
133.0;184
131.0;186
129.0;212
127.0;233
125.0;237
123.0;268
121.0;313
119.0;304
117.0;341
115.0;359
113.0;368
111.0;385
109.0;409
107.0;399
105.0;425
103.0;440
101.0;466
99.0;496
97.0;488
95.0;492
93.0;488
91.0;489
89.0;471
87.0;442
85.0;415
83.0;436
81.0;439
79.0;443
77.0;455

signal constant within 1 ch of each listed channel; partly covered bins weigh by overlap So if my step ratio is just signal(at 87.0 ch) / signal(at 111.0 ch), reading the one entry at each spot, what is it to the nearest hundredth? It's 1.15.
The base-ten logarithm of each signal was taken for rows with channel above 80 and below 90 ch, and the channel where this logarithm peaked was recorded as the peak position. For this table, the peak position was 89.0 ch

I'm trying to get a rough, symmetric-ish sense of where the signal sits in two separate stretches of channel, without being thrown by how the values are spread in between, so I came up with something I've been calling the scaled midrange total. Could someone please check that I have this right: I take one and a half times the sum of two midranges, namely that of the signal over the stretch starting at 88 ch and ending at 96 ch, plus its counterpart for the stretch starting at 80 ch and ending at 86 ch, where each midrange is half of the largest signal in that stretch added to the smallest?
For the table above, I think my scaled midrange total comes 1363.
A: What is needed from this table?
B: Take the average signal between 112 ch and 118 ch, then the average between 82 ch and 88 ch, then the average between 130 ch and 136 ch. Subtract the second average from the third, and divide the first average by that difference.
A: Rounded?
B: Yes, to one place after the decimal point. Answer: -1.4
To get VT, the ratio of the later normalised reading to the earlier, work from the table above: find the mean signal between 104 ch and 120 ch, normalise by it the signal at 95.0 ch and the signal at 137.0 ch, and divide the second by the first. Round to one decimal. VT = 0.4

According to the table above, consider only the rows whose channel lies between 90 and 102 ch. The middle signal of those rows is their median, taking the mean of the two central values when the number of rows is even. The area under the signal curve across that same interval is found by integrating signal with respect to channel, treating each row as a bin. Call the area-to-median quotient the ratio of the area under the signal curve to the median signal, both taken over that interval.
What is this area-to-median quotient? 12.0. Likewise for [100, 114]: 14.1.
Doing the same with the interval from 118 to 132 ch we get 14.8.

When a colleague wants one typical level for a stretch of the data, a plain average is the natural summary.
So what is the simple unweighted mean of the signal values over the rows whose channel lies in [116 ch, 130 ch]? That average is 273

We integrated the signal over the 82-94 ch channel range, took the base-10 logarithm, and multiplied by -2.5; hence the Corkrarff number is -9.3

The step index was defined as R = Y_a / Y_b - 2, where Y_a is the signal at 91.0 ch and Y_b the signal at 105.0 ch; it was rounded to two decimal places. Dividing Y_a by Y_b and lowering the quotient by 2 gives -0.85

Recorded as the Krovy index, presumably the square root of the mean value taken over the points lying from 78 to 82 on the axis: 21.0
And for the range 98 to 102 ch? 21.9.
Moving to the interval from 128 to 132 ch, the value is 14.1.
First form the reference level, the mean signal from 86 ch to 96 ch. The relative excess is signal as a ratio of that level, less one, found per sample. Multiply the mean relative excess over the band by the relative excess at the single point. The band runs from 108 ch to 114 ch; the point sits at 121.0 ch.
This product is 0.06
